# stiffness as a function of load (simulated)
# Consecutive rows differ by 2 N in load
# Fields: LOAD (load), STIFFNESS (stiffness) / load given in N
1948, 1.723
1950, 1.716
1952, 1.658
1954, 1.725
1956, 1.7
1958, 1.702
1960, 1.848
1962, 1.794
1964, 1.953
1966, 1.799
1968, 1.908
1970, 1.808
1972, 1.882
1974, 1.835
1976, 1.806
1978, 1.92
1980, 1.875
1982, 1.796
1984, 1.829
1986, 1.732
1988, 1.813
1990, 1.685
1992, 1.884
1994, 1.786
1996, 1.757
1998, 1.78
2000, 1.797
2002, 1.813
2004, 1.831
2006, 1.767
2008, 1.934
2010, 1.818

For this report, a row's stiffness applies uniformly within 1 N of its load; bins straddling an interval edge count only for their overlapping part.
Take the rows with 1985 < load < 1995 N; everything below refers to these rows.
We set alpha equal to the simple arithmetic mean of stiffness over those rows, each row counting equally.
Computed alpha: 1.78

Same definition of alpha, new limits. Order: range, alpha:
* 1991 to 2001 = 1.80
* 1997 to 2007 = 1.80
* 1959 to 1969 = 1.86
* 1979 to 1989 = 1.81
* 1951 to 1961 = 1.73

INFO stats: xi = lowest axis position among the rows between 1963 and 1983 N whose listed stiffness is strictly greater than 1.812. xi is 1964 N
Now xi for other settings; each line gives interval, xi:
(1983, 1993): 1984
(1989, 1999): 1992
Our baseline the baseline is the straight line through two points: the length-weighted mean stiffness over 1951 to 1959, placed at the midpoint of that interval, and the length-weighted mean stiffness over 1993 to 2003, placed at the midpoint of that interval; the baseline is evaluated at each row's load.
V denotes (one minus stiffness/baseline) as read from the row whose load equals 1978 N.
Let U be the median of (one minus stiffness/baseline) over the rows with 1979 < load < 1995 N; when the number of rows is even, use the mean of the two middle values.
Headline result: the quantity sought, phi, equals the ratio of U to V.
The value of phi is 0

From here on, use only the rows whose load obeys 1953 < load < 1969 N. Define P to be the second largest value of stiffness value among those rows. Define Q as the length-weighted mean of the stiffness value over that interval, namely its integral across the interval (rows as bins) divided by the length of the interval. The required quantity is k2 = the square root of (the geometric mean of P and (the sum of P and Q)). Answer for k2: 1.63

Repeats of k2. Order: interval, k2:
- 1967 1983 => 1.64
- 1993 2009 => 1.61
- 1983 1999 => 1.60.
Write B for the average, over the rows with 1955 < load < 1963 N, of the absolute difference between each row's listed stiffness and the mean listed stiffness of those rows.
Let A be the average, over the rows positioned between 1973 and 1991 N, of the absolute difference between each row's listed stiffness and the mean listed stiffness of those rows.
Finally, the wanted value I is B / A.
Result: 1.22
